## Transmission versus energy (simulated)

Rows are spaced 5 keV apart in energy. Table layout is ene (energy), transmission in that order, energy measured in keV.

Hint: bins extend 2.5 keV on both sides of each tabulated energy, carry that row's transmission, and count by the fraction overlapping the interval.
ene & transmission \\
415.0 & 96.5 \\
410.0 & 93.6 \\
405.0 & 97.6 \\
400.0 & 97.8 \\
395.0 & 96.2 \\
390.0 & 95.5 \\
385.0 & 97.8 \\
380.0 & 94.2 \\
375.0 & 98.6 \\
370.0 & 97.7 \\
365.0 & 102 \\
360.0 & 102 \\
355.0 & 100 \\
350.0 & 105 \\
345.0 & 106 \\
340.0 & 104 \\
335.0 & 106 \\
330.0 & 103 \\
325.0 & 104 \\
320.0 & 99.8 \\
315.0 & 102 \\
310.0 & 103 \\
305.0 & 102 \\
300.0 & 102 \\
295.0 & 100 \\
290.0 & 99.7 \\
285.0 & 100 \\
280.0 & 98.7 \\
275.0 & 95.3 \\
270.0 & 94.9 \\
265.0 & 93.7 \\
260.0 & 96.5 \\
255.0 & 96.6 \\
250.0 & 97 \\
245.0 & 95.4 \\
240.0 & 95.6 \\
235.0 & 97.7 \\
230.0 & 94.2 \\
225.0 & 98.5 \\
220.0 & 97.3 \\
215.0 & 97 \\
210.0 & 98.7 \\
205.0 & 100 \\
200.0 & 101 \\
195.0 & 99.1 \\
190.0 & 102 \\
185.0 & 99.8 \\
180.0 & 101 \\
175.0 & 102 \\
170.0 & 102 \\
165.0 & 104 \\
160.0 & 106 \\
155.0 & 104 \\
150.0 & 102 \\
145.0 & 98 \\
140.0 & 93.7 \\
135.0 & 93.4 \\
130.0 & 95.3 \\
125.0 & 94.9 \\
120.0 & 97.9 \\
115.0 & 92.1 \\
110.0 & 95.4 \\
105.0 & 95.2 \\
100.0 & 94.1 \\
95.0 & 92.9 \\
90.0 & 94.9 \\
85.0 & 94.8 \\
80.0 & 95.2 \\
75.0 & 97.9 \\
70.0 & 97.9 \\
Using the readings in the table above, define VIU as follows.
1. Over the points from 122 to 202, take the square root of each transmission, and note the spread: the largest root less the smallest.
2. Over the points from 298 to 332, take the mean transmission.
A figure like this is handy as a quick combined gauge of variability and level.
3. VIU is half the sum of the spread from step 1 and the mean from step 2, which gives 51.4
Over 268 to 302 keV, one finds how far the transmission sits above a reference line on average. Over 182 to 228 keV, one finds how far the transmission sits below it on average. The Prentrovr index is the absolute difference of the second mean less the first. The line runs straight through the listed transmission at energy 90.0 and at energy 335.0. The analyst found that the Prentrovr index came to 6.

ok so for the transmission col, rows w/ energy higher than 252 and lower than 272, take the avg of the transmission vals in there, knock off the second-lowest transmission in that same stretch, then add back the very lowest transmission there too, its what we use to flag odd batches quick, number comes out 94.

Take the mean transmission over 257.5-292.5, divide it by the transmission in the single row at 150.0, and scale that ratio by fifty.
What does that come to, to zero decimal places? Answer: 48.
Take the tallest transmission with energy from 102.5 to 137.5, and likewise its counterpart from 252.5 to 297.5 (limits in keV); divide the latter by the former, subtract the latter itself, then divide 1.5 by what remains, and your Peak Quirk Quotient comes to -0.0152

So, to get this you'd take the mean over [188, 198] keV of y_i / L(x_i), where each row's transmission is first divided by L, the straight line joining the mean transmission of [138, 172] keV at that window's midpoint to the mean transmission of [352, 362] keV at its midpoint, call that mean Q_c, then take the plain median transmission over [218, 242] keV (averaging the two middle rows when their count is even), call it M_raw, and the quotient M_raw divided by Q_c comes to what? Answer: 98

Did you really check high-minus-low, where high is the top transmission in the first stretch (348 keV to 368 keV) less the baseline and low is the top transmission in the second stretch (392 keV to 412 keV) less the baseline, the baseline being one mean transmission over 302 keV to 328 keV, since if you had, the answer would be 7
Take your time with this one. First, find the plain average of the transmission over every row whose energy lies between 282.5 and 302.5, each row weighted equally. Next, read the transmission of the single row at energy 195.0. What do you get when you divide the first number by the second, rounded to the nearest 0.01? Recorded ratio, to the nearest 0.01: 1.01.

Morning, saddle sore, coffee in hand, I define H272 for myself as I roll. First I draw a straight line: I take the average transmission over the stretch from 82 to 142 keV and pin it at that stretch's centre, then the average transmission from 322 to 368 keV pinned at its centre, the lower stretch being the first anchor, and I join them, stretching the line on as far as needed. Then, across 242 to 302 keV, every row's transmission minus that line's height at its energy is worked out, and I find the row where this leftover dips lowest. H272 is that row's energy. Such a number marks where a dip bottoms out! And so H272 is 265.0 keV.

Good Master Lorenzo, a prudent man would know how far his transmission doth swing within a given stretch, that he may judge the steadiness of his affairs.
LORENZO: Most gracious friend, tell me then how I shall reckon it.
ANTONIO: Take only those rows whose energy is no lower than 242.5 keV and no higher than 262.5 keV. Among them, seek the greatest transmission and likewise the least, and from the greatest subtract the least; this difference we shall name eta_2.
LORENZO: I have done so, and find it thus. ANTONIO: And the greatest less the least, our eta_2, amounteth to 2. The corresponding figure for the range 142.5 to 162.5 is 8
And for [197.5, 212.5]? 2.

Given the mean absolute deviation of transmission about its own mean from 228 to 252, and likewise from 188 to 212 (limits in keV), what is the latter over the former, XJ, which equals 1.0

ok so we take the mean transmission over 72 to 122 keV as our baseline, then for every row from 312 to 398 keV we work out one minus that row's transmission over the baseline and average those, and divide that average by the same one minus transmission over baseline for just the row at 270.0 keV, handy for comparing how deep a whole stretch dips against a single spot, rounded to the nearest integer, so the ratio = -41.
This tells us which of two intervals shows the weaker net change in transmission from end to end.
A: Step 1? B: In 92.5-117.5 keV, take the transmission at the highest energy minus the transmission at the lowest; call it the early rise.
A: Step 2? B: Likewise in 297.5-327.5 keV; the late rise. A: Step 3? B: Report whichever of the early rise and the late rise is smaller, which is -0.8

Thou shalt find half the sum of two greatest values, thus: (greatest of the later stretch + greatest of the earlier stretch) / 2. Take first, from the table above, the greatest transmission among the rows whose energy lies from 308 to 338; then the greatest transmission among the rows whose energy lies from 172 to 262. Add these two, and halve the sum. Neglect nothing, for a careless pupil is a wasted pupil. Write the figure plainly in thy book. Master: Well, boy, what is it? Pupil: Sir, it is 104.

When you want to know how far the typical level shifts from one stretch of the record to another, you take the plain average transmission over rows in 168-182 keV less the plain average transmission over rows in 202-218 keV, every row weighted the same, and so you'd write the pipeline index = 3.1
